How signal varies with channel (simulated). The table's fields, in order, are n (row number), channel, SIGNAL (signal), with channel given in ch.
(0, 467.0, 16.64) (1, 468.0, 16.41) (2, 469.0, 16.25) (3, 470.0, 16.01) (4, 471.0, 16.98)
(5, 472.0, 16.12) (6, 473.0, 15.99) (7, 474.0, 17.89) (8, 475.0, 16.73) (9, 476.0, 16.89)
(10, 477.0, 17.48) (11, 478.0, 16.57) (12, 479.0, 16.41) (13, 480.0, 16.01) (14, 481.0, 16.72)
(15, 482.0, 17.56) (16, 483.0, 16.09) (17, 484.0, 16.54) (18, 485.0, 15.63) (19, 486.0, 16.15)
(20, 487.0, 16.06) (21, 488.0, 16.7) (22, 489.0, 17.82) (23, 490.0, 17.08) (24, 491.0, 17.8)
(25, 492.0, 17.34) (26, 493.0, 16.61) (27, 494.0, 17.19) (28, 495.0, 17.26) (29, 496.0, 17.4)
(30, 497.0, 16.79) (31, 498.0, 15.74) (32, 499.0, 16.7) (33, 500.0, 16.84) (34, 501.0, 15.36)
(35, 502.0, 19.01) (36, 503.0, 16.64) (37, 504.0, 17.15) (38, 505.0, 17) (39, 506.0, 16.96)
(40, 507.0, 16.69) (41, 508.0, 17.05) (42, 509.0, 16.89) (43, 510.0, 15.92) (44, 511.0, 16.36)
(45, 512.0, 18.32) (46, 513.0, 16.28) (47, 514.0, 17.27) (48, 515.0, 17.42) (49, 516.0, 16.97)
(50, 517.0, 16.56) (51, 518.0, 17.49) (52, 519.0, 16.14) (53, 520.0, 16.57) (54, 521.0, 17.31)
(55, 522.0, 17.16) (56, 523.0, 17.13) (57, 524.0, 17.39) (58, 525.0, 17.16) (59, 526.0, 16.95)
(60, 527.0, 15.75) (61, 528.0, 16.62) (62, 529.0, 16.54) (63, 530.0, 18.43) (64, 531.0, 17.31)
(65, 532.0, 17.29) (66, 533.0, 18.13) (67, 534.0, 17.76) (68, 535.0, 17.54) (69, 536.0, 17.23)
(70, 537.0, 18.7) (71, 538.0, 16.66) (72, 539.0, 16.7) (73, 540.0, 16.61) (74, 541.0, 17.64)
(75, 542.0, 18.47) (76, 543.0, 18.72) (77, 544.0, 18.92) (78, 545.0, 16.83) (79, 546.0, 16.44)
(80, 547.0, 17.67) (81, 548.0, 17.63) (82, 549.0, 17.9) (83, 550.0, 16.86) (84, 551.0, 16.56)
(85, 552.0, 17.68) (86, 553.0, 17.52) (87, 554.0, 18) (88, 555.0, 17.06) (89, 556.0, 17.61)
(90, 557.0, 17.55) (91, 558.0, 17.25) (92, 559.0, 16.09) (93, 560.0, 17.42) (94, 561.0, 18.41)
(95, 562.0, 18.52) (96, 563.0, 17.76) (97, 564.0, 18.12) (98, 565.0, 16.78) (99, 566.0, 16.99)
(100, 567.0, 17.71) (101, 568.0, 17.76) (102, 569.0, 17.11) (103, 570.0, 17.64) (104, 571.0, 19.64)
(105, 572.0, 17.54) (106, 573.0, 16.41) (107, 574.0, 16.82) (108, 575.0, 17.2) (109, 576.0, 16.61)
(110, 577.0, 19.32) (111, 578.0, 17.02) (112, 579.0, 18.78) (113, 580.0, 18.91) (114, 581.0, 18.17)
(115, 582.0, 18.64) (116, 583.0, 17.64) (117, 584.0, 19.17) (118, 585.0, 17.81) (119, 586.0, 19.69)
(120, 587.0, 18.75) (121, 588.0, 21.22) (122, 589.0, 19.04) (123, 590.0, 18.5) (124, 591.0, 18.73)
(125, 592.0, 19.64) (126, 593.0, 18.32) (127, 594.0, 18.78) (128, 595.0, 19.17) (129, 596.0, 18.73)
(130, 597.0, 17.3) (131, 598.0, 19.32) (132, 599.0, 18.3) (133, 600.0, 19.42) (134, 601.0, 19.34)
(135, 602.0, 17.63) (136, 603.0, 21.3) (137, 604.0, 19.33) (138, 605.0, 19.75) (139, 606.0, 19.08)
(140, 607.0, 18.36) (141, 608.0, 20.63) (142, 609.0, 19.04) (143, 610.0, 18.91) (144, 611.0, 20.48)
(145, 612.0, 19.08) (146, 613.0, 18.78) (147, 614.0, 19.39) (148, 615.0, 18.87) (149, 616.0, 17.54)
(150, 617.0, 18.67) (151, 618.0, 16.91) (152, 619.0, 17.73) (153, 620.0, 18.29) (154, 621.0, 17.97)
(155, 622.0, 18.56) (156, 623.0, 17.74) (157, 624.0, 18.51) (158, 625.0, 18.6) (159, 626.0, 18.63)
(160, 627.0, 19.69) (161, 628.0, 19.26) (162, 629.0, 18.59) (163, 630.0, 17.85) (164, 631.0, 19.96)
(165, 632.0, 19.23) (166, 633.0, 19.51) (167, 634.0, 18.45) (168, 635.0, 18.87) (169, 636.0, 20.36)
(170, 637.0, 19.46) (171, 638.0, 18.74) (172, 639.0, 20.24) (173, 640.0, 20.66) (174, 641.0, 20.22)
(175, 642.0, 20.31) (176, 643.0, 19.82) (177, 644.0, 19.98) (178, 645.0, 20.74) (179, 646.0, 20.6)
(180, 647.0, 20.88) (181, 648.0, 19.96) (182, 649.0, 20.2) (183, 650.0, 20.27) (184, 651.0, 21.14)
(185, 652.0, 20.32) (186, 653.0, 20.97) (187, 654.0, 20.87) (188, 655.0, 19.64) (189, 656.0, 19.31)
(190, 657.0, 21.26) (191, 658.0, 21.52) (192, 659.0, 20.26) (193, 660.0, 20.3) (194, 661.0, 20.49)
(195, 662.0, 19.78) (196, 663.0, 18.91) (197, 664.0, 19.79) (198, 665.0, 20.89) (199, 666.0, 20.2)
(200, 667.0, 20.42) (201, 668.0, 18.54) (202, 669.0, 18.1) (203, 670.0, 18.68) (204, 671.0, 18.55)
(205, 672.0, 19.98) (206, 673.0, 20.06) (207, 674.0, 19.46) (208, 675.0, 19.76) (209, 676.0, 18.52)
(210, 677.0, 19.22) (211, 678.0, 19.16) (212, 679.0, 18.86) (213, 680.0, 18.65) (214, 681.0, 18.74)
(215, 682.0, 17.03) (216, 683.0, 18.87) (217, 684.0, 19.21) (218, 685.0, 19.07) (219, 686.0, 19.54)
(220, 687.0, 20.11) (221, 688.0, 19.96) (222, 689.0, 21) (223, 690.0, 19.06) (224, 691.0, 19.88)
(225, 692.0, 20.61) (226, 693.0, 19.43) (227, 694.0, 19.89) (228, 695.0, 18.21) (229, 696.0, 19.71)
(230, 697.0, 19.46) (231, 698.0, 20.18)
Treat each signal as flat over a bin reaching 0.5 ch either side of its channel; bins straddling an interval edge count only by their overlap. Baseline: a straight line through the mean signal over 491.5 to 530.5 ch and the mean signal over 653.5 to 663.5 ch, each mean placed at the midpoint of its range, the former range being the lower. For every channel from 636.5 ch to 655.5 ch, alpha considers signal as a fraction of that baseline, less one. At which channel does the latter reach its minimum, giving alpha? 638.0 ch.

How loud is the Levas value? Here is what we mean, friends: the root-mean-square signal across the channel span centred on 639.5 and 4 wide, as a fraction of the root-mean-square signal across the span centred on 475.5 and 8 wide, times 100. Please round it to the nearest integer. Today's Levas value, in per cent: 119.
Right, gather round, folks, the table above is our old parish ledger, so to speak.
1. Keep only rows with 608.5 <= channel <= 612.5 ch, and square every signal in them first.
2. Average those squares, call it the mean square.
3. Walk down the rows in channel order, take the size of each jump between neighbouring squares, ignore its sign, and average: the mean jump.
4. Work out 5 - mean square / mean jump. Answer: -4.2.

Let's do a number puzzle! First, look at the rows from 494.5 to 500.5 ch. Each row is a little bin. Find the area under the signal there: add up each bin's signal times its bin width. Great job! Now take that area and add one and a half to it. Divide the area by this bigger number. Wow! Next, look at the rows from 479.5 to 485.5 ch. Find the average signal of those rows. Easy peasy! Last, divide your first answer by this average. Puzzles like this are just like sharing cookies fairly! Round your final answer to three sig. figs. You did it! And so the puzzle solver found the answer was 0.0600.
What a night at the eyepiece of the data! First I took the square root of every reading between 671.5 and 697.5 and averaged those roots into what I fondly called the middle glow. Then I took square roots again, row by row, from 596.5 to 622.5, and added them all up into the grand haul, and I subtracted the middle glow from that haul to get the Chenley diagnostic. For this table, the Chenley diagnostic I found 108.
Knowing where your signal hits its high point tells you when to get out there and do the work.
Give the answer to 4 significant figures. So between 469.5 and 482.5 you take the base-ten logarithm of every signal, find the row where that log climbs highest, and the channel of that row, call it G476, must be 474.0 ch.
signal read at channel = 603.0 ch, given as 21.3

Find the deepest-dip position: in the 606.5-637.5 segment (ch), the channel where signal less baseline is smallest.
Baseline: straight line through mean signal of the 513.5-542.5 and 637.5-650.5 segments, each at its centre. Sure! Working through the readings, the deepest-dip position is 618.0 ch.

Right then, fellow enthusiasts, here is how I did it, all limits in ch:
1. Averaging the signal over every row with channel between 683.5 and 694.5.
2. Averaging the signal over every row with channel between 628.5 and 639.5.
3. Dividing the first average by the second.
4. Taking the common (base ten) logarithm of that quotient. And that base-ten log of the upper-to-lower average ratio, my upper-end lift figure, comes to 0.01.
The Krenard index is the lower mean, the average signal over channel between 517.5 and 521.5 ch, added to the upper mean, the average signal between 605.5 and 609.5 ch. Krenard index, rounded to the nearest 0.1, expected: 36.2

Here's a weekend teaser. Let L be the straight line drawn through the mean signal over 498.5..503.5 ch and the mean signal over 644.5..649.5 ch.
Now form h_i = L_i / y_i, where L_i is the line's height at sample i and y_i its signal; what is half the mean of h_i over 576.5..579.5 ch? 0.513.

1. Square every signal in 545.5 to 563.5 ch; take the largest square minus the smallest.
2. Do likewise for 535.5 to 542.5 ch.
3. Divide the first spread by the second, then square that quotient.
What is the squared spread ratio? 1.3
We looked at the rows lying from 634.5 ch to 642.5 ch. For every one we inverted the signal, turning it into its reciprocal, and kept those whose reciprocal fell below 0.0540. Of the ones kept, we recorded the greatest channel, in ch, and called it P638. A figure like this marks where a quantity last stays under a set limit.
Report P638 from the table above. 642.0 ch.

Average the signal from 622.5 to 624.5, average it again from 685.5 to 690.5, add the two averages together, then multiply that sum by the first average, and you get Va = 690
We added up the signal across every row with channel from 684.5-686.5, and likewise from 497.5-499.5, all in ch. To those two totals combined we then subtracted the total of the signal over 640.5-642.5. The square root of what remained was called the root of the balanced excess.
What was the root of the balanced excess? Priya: 5.52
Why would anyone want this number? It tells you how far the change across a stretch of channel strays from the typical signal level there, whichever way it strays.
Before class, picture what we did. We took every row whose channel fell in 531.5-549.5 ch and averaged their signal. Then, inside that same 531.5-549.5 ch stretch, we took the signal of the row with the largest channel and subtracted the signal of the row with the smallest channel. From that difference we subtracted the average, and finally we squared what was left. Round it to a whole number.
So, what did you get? 289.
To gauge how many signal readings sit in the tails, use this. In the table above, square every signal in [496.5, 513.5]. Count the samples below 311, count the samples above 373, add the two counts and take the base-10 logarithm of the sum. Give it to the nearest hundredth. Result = 1.18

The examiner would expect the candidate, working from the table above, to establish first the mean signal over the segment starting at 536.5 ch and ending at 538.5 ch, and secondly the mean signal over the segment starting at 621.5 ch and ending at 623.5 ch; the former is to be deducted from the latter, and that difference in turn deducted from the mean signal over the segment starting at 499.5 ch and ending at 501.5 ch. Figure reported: 16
